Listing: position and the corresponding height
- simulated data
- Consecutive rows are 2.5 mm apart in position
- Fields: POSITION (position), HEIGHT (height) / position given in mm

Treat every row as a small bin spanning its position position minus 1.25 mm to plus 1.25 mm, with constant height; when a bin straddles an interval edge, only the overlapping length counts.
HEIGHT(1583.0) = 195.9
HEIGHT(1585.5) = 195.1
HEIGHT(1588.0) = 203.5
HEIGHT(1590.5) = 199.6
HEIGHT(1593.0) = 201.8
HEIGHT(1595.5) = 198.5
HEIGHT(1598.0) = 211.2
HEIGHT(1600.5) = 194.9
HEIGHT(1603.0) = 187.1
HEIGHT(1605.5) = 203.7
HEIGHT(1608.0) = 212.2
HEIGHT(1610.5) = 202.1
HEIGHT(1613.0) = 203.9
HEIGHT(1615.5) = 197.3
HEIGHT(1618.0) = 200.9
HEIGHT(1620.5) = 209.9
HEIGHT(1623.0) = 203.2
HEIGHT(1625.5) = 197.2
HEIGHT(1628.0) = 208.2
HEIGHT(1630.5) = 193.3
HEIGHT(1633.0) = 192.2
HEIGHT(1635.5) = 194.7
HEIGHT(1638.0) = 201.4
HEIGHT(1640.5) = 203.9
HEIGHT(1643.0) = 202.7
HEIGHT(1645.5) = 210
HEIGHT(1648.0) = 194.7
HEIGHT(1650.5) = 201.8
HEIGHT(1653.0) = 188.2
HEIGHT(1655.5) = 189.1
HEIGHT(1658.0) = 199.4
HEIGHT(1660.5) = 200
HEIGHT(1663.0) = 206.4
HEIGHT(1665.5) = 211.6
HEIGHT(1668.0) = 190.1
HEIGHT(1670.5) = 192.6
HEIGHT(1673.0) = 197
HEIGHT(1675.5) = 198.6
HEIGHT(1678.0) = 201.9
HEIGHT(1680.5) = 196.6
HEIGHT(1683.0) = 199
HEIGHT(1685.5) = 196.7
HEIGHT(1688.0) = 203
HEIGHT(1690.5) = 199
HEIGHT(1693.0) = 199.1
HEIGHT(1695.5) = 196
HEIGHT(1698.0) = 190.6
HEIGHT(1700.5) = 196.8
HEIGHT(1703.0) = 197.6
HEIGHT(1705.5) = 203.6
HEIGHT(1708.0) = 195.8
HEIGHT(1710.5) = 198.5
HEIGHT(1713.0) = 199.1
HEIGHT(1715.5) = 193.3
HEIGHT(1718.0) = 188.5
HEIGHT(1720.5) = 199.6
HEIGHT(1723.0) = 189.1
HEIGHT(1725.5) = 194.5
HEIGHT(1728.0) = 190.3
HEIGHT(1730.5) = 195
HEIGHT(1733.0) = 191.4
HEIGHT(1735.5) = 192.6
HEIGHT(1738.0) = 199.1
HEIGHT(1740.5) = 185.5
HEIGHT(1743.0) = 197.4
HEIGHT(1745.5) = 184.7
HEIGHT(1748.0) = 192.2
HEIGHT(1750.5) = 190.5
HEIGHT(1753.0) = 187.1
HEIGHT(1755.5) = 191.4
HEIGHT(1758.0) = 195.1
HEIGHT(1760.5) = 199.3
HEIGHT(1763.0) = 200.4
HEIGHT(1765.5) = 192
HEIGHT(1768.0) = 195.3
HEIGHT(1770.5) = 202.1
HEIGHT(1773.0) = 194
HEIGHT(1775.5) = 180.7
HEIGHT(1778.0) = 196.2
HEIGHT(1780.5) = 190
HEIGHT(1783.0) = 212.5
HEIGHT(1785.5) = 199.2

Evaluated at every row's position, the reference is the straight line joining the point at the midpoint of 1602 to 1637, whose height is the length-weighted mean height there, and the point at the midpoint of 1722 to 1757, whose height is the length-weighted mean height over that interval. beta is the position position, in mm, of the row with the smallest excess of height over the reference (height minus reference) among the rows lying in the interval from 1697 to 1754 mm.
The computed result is 1745.5 mm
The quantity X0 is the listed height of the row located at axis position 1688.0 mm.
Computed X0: 203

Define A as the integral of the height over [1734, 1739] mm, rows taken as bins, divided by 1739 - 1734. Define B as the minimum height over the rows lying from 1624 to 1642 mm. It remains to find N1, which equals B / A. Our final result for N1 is 0.98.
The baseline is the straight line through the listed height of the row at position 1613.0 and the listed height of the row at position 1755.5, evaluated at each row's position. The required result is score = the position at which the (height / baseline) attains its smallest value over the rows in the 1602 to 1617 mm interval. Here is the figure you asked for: 1603.0 mm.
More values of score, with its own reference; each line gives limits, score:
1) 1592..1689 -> 1603.0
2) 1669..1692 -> 1670.5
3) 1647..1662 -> 1653.0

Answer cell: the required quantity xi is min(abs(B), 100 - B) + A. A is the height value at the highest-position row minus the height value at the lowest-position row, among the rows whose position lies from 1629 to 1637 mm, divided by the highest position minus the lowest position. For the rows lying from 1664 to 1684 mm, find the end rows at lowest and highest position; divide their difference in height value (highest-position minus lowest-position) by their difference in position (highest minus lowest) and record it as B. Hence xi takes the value 1.0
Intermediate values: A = 0.3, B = -0.72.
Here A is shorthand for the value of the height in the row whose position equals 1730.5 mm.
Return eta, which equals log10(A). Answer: 2.29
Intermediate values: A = 195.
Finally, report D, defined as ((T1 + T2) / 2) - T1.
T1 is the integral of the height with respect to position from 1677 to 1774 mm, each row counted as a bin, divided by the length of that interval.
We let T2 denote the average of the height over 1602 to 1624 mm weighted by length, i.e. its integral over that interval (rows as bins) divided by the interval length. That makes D 4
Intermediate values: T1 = 195.2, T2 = 202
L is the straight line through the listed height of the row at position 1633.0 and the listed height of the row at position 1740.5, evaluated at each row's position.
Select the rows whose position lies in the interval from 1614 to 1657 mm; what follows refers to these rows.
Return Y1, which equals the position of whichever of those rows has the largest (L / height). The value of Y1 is 1653.0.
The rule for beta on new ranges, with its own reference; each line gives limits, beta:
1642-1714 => 1653.0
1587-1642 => 1603.0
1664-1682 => 1668.0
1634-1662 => 1653.0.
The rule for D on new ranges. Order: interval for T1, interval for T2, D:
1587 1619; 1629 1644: -2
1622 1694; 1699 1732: -2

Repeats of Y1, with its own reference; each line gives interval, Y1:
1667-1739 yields 1668.0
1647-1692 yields 1653.0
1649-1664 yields 1653.0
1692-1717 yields 1698.0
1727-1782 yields 1775.5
